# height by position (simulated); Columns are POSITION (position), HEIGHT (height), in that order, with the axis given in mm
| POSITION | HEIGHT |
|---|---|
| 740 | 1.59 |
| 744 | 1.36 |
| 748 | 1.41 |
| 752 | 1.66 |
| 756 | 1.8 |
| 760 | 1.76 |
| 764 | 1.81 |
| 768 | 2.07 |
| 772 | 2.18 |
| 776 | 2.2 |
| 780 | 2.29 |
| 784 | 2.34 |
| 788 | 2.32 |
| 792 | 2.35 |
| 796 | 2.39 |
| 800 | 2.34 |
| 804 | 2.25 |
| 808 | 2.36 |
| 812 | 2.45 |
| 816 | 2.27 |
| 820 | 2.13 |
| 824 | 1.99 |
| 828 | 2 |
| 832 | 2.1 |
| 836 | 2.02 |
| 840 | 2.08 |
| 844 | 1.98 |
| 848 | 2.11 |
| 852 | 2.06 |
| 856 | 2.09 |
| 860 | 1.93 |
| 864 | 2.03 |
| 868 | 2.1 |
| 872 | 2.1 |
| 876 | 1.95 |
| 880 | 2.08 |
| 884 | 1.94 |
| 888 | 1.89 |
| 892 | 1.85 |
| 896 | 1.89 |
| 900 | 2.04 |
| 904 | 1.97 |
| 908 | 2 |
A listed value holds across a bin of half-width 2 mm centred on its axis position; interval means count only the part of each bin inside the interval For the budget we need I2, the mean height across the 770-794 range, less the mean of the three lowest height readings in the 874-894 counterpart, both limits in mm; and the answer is 0.4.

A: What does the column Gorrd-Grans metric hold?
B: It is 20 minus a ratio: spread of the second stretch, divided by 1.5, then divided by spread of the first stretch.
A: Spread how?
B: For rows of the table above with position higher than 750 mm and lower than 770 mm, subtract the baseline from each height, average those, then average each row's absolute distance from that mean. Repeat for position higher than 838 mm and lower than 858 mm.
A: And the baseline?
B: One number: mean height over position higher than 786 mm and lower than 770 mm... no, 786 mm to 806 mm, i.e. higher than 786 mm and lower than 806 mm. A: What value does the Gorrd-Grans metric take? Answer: 19.8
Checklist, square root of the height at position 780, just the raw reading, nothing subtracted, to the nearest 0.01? 1.51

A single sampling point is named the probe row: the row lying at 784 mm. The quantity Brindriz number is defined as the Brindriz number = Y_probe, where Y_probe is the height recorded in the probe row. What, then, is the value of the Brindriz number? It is 2.34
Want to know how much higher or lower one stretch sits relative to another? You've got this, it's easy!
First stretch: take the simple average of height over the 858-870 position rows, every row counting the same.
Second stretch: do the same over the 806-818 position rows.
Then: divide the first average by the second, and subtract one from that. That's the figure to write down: -0.14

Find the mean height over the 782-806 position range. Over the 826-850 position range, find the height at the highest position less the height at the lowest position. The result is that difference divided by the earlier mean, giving 0.047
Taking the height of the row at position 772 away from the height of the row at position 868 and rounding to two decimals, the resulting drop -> -0.08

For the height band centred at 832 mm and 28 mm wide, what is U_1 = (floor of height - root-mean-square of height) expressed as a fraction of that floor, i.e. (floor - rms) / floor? -0.032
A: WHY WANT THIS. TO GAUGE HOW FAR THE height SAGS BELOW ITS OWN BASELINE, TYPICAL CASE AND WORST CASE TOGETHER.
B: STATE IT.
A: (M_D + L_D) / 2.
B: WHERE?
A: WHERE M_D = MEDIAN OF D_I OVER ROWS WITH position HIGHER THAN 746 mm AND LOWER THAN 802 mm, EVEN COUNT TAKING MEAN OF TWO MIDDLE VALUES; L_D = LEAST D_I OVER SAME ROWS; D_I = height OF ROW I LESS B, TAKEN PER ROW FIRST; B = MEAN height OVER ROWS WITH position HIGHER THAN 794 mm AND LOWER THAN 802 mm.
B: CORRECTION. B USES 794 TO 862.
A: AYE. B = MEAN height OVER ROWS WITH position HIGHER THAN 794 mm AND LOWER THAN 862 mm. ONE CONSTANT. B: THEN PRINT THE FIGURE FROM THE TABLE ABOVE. -0.35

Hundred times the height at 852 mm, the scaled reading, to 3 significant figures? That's 206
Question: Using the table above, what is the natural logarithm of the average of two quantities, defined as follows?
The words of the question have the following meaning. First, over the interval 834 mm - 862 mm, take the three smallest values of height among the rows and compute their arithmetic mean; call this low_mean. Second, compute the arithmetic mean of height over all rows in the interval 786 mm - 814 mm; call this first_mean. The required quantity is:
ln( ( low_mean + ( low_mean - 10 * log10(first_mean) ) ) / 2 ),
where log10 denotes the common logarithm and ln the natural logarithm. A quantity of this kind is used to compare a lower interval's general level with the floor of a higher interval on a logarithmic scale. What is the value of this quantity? -2.1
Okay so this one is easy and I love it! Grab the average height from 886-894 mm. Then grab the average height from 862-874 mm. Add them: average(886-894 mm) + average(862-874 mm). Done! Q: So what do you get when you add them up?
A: 3.95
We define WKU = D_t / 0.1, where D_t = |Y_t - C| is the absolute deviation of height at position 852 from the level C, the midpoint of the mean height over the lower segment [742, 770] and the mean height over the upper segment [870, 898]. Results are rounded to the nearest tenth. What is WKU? 2.3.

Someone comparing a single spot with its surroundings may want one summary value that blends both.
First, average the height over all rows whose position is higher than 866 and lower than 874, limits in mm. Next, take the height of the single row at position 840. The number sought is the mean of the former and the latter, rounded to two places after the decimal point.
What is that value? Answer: 2.09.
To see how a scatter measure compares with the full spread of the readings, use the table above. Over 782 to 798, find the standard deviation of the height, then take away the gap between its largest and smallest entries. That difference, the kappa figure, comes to -0.04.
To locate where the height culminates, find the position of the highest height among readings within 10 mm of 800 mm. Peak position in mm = 796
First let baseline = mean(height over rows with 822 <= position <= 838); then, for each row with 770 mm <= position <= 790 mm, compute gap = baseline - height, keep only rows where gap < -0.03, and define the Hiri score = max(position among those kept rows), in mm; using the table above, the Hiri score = 788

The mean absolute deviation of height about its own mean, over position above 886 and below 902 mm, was 0.061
